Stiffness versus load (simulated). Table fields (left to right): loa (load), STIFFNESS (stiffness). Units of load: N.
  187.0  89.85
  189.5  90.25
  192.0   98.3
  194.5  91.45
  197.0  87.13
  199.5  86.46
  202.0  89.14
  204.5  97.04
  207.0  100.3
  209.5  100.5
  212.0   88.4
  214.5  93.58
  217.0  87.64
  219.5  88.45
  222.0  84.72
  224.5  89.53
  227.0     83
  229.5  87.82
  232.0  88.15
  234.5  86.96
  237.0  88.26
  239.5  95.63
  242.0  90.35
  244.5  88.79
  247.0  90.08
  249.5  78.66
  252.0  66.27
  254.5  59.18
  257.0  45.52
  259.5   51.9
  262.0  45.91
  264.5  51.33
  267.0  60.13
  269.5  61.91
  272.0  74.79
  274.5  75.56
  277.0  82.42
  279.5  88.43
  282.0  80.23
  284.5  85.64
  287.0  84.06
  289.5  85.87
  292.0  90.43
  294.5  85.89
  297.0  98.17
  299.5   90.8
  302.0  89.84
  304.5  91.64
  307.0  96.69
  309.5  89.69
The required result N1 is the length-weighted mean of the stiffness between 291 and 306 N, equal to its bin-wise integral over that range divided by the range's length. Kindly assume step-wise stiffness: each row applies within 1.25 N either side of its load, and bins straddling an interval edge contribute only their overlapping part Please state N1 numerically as 91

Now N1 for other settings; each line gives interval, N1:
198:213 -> 94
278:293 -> 86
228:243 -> 89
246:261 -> 65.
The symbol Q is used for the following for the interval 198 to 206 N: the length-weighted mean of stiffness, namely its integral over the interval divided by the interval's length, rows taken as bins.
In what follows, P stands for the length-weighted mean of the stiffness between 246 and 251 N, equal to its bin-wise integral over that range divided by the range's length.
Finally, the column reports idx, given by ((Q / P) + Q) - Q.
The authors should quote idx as 1.09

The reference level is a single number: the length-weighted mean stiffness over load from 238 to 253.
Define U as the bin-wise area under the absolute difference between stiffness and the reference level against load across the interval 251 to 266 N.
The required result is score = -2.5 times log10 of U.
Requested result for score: -6.7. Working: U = 481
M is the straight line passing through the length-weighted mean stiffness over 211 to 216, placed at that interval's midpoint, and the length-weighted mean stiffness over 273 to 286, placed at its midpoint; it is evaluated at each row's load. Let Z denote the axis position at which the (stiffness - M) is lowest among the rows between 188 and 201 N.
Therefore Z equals 199.5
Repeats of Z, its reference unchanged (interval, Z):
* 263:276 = 264.5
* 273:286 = 274.5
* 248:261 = 257.0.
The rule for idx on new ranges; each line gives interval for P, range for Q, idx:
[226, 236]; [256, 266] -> 0.57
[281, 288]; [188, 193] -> 1.13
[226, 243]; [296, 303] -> 1.05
